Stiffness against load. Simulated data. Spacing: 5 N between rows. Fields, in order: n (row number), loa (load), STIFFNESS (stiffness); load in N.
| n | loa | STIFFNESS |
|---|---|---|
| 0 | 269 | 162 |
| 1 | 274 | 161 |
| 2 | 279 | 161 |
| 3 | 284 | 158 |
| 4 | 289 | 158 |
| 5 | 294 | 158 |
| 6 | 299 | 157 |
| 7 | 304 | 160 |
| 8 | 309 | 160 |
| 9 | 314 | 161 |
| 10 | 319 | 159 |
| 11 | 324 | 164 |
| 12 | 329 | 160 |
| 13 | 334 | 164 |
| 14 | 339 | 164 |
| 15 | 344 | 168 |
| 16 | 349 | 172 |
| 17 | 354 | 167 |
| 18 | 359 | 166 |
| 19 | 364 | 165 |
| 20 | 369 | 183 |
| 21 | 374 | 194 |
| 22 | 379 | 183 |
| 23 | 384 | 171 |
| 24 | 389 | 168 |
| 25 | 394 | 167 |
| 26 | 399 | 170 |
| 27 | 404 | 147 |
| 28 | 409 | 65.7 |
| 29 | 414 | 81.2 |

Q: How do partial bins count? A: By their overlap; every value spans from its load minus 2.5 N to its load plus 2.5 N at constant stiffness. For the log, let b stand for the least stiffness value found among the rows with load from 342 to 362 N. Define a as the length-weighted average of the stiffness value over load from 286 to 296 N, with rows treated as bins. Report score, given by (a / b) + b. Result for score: 167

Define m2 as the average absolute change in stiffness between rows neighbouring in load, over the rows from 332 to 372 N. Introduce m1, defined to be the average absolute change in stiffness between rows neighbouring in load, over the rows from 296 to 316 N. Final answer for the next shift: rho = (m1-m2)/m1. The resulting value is -2.5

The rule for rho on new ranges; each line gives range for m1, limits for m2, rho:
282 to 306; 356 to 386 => -9.6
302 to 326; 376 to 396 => -1.7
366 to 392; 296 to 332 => 0.7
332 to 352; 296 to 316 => 0.5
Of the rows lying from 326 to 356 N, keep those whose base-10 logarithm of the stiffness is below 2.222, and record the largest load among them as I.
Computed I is 339 N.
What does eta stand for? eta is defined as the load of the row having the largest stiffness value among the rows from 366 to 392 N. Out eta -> 374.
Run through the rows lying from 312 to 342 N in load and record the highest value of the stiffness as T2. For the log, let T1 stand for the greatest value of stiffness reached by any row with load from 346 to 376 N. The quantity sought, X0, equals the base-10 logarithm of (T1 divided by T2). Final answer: 0.07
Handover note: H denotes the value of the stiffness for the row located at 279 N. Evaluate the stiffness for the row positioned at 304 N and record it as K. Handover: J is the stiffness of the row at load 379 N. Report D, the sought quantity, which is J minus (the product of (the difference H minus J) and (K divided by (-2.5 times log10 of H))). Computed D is -455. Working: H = 161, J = 183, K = 160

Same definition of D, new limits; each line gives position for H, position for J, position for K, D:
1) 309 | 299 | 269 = 245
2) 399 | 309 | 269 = 451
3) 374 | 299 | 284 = 1179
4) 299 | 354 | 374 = -186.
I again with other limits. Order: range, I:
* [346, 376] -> 364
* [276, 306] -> 304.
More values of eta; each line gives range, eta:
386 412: 399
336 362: 349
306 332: 324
